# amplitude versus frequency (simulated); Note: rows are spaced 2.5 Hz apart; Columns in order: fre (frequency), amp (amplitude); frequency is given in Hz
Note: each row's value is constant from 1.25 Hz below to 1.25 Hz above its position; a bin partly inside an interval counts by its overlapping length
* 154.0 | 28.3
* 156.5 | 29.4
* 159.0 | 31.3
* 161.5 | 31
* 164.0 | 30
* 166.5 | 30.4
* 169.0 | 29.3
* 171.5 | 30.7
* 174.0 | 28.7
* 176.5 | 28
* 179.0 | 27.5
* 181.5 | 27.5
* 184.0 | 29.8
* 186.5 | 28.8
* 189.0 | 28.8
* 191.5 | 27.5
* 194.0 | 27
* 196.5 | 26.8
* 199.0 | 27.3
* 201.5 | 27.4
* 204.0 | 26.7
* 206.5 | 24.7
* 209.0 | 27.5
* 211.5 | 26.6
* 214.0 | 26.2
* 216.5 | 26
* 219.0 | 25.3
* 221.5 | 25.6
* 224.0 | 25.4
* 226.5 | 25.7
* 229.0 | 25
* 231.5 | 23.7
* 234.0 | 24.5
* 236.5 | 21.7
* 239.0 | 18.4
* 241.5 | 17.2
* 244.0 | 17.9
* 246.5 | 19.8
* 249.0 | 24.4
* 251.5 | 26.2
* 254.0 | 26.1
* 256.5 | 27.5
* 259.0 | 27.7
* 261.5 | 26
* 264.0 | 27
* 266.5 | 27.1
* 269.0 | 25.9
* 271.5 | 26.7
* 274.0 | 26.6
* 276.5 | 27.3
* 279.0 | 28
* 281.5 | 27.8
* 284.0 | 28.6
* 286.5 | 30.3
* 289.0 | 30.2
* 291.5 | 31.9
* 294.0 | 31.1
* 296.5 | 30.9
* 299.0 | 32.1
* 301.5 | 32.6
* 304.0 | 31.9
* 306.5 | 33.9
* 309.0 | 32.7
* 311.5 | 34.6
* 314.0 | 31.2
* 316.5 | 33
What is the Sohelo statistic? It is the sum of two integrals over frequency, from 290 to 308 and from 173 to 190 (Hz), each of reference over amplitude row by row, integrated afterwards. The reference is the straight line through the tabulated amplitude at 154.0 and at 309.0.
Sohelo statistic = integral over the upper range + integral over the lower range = 35.6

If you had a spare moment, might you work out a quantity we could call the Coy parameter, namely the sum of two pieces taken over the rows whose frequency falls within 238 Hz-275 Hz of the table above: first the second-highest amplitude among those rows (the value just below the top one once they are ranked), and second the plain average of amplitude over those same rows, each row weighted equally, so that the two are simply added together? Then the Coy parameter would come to 52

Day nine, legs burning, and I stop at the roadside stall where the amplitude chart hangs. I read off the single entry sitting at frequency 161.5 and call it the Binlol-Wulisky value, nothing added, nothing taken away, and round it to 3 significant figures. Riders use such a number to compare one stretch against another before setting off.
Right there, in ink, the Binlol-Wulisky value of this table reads 31.0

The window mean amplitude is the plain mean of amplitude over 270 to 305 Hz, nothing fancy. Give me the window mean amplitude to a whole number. 30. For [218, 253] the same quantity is 23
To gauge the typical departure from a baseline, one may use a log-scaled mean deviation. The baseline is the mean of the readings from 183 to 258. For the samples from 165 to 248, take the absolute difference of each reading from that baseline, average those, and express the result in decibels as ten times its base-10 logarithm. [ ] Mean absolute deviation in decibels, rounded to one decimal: 4.4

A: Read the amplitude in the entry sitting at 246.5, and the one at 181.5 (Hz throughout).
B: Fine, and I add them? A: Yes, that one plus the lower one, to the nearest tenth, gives 47.3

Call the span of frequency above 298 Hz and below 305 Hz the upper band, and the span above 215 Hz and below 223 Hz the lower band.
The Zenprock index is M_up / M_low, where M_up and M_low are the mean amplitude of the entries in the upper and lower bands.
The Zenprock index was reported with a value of 1.3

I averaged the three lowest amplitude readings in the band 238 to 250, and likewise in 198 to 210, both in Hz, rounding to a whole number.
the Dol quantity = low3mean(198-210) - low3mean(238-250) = 8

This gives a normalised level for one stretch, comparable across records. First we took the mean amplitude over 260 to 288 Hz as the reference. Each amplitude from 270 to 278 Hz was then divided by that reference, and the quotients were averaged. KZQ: 0.98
